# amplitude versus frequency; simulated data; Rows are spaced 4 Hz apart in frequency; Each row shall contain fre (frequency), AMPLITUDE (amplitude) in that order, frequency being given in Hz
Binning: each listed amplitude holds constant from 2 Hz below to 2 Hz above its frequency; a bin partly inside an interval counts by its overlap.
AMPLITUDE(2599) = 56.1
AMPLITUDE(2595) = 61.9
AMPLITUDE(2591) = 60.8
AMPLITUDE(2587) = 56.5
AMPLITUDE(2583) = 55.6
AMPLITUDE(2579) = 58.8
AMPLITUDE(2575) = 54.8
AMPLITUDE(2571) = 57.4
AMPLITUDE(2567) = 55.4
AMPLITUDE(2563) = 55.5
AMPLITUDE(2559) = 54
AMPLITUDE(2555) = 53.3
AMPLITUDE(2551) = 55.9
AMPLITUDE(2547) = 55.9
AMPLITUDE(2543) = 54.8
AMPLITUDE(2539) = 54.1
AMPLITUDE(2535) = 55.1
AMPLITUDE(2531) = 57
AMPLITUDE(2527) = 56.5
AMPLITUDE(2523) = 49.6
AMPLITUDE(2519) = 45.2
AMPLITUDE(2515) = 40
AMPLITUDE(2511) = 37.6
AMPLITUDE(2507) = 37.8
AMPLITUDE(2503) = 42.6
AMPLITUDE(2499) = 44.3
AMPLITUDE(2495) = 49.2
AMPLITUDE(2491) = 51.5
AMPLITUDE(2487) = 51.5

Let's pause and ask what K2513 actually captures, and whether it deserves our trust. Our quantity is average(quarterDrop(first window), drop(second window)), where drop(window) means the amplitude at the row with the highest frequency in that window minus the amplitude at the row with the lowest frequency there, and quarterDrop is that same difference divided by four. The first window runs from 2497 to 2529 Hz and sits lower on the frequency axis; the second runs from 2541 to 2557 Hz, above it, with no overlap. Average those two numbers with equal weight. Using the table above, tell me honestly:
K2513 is 0.8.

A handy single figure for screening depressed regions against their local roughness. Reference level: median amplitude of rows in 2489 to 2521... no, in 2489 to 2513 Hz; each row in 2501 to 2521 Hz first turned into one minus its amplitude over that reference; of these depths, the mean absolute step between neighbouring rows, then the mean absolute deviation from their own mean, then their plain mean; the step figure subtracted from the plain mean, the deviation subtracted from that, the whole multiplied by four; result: -0.27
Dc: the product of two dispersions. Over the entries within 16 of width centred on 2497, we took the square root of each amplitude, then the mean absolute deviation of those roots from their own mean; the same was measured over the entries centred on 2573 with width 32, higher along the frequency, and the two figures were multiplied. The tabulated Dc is 0.0197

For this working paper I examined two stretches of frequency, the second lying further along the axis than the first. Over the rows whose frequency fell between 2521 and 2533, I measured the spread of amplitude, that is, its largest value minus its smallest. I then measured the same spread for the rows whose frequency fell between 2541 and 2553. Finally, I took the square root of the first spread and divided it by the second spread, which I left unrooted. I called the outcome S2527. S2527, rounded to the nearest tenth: 2.5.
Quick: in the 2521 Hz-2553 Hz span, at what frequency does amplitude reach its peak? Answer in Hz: 2531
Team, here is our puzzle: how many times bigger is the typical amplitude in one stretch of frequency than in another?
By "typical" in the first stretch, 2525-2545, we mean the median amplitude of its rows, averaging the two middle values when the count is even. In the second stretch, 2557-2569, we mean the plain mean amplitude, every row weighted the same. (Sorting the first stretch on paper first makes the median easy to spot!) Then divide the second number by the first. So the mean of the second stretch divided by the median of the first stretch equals 1.00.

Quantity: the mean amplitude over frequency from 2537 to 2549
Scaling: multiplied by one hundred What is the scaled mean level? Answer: 5493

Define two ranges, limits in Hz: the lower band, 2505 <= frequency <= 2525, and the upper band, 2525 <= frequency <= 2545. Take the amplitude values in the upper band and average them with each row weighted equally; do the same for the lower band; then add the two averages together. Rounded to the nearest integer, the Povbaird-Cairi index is 98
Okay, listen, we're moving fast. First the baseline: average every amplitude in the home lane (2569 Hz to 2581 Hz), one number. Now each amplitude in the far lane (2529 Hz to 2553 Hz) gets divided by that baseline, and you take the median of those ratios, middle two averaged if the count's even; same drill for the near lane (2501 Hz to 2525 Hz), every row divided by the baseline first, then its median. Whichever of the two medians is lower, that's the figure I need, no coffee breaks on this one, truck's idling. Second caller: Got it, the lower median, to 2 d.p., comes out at 0.72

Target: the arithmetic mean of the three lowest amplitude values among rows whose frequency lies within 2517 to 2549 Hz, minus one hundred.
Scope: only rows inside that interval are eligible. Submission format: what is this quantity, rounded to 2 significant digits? -50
